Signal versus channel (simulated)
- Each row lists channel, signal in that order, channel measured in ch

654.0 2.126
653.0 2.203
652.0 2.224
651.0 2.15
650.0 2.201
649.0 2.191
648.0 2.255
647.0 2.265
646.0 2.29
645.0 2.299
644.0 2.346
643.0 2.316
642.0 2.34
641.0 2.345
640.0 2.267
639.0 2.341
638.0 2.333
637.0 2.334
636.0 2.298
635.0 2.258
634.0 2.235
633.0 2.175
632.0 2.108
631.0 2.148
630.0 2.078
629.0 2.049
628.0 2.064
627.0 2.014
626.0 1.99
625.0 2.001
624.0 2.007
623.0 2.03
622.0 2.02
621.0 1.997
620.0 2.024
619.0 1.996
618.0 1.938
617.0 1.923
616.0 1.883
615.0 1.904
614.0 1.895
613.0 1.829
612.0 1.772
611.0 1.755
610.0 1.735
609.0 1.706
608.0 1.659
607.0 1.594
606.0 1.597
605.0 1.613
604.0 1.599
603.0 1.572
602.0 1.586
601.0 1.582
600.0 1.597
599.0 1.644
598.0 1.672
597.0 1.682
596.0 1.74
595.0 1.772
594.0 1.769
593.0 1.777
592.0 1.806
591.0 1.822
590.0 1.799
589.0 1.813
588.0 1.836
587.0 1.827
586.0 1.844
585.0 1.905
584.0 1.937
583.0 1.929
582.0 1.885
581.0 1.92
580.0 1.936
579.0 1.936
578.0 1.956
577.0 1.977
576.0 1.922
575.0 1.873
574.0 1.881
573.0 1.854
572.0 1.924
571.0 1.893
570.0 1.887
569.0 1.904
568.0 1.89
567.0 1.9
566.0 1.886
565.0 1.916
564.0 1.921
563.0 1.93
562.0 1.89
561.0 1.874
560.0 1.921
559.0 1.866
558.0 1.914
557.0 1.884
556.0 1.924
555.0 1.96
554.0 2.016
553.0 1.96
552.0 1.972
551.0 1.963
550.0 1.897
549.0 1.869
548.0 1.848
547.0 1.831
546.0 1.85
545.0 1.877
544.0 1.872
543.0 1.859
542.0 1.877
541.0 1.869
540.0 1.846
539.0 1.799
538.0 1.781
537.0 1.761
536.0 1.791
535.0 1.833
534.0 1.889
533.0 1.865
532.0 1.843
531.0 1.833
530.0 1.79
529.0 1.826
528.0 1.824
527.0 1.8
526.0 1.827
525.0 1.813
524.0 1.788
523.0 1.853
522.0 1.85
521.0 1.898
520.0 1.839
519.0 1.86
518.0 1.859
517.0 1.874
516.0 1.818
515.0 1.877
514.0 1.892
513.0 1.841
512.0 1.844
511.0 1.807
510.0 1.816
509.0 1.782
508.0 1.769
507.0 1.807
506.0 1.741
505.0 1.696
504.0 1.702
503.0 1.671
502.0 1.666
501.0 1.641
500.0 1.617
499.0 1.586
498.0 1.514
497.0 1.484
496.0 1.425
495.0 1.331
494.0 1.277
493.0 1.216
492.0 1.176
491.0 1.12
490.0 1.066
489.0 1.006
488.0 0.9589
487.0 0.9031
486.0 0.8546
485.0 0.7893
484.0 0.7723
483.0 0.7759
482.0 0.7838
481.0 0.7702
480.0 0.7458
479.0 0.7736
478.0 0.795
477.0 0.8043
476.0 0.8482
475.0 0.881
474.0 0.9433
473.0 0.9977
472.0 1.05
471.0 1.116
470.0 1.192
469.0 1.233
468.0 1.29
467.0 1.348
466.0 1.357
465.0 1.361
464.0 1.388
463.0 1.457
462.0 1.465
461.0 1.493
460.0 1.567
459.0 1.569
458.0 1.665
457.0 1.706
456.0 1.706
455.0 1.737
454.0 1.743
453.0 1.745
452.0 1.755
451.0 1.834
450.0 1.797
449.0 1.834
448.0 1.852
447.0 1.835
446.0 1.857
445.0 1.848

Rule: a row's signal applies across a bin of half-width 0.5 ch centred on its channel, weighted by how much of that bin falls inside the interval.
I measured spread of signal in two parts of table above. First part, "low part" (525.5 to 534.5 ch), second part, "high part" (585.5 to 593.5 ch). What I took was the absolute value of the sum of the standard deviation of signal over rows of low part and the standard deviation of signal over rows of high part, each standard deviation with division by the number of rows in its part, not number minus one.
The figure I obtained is 0.049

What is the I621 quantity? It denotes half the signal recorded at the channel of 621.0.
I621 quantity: 1.00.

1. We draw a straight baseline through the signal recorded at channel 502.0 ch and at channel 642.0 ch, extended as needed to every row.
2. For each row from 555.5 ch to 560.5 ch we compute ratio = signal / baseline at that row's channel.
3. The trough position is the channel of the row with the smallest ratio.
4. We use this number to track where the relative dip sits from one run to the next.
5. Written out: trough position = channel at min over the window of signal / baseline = 559.0 ch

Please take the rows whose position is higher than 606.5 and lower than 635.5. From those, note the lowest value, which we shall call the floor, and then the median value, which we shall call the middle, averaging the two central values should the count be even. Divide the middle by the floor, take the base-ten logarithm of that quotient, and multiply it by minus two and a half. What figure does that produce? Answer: -0.24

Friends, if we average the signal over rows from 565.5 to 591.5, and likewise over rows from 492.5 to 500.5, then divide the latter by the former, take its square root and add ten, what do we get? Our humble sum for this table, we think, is 10.9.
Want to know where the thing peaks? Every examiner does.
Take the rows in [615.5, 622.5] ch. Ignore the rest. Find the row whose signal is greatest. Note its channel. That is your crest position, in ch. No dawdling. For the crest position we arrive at 620.0 ch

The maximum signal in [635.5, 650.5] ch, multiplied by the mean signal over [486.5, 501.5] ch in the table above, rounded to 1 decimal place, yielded 3.0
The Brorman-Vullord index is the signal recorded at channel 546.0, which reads 1.85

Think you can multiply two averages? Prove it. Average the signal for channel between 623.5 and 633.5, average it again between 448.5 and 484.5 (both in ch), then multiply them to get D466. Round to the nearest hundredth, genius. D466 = 2.65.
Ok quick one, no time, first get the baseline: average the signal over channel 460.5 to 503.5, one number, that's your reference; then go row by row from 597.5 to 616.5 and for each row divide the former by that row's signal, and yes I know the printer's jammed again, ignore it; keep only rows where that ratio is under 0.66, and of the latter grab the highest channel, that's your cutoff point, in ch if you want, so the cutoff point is 616.0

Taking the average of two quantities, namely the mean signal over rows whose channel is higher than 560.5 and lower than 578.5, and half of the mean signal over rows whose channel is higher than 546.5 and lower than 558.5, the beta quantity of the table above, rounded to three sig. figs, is 1.43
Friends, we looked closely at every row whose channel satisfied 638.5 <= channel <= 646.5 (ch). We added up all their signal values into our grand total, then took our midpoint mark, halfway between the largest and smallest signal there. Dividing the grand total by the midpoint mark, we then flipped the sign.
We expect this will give -8.04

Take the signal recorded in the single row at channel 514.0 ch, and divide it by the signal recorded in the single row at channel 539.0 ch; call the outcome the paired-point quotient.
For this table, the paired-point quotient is 1.1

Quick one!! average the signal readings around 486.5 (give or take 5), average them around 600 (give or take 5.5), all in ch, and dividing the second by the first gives 1.82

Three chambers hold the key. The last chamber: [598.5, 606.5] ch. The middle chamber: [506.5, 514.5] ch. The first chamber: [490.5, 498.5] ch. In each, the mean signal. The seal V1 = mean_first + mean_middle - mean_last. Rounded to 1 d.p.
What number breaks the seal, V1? 1.5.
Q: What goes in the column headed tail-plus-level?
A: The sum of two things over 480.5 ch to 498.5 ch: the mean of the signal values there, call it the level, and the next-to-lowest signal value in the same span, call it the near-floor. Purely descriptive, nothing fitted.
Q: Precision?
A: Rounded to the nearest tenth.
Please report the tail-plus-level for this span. 1.8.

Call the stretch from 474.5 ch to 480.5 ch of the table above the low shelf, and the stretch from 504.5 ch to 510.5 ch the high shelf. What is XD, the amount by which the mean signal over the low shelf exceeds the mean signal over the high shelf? -1.0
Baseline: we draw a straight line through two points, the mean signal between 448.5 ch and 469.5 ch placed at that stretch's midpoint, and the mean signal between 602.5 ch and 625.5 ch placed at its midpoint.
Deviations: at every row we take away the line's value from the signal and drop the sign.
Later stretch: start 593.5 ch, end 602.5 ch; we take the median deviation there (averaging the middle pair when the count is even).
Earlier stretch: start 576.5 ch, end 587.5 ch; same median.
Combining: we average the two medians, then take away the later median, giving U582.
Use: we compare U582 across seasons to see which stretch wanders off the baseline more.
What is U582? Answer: 0.01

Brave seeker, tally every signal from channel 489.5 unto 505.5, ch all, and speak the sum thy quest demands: 23.2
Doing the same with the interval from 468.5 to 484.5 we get 14.5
